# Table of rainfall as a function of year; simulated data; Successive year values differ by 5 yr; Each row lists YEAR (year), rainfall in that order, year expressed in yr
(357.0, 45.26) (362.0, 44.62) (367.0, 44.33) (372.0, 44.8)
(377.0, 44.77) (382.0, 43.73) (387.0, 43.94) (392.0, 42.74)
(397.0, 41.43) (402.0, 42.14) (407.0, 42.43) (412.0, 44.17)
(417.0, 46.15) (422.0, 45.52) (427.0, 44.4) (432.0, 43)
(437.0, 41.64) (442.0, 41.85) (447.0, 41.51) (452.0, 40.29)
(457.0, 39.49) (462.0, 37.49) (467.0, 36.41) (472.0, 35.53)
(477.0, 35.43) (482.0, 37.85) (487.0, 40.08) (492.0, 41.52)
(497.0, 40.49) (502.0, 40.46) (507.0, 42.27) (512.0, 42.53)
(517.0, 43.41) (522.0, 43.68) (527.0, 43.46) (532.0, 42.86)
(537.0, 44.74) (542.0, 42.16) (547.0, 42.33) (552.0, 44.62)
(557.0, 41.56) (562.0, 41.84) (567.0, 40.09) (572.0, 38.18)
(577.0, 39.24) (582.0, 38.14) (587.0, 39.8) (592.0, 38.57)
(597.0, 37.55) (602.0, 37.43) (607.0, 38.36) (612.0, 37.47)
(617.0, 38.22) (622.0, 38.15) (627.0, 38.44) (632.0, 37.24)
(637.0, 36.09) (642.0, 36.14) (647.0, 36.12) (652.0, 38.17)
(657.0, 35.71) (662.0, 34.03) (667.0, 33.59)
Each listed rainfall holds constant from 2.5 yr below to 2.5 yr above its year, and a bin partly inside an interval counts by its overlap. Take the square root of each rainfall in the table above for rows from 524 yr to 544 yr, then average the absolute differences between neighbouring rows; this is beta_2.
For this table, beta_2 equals 0.128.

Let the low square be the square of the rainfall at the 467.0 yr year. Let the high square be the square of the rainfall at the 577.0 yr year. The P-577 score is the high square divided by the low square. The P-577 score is 1.2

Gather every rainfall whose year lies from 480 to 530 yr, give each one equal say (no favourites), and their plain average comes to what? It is 41.6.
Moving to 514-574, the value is 42.4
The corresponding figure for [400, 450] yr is 43.3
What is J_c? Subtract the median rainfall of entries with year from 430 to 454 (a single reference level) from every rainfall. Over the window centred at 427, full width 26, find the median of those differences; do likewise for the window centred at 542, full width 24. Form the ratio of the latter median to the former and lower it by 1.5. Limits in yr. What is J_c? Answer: -1.1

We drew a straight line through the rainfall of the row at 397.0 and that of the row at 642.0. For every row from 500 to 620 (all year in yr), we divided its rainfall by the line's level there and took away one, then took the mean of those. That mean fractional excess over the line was 0.08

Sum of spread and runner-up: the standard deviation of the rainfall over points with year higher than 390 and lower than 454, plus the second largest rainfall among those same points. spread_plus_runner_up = 47.2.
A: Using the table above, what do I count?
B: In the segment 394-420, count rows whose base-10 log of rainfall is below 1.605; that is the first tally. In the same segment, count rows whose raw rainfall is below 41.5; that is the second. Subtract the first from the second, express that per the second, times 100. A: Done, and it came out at 100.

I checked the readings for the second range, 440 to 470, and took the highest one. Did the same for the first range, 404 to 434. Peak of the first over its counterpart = 1.10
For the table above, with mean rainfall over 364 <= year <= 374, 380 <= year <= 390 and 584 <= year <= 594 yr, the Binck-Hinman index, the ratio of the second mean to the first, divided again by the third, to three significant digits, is 0.0251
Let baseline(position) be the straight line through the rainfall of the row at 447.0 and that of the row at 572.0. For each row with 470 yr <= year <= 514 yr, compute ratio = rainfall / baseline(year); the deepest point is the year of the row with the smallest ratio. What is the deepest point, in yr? 472.0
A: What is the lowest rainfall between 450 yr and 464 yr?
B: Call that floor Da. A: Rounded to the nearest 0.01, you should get 37.49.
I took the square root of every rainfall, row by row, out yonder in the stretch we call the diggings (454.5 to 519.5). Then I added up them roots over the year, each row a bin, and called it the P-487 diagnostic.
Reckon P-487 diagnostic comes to 408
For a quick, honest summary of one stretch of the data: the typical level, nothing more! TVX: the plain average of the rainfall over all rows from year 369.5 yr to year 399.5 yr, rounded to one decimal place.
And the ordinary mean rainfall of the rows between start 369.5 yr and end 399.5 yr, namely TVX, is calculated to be 43.6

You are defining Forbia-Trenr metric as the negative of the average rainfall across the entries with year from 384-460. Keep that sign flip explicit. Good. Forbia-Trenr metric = -42.7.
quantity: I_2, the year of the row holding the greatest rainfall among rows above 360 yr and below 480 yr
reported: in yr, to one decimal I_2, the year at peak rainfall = 417.0 yr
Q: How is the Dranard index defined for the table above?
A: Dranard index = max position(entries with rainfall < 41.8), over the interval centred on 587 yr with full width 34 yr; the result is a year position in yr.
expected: 602.0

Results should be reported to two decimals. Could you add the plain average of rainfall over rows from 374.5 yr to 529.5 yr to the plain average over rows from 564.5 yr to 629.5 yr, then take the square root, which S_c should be 8.95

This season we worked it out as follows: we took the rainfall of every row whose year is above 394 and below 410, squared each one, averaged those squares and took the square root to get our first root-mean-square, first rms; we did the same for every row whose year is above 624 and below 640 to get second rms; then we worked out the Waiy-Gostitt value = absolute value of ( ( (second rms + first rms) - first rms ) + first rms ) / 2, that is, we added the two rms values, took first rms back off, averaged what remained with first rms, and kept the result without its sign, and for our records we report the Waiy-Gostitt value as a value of 40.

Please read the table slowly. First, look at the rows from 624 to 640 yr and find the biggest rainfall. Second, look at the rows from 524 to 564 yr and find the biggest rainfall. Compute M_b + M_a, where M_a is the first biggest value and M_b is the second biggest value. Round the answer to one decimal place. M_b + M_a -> 83.2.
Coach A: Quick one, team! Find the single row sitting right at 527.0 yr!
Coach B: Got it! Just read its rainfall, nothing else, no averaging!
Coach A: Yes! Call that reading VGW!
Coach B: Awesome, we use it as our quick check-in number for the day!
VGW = 43.46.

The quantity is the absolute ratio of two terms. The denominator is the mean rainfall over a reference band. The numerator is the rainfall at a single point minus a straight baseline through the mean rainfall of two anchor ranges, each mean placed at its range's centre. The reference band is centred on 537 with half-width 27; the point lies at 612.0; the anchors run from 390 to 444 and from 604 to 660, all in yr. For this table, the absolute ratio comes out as 0.008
